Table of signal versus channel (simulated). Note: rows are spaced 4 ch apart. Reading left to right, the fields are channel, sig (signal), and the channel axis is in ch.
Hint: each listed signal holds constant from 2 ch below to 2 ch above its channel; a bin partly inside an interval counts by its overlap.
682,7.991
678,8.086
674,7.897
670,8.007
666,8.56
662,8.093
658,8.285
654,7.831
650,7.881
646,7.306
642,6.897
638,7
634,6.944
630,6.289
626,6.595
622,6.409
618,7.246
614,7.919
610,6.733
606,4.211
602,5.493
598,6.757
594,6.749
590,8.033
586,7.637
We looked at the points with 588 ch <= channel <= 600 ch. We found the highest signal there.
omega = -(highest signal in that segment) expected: -8.0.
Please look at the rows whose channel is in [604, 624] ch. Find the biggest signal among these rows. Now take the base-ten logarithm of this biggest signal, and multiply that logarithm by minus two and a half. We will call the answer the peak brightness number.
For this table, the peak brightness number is -2.25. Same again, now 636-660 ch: -2.30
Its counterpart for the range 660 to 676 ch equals -2.33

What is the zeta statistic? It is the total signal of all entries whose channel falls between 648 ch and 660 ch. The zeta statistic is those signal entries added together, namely 24.0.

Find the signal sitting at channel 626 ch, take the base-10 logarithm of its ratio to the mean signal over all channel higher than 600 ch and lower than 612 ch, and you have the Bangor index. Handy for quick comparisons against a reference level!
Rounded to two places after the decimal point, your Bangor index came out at 0.08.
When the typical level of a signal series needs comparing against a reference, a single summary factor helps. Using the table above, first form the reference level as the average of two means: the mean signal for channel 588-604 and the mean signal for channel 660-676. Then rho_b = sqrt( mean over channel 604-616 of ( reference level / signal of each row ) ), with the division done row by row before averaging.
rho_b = 1.13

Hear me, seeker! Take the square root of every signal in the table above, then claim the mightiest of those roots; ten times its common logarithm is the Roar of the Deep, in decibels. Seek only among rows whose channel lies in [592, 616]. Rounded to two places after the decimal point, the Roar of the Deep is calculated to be 4.49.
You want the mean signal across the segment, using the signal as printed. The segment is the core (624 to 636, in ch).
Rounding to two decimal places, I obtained 6.61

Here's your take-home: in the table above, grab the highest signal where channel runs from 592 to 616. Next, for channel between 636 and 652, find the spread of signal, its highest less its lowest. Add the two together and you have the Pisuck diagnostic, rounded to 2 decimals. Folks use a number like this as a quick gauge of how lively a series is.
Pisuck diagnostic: 8.90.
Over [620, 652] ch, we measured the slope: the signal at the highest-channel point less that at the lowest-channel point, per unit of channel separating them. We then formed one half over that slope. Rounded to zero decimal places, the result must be 10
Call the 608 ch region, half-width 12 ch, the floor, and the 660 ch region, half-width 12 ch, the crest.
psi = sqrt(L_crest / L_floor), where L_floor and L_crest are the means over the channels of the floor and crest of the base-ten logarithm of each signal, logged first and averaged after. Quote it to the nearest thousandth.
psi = 1.068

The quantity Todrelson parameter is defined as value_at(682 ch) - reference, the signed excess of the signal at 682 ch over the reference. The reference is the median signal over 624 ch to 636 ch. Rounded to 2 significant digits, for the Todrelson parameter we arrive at 1.4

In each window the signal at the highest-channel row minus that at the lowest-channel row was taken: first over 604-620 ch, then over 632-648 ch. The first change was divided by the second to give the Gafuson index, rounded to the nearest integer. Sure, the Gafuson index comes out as 8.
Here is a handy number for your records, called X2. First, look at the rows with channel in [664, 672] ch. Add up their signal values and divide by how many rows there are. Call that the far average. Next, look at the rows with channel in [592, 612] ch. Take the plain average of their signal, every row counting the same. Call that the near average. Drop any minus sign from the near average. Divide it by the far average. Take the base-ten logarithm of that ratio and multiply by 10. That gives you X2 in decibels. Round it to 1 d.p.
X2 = -1.4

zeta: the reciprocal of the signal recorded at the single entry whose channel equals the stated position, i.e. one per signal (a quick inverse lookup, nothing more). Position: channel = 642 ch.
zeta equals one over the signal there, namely 0.145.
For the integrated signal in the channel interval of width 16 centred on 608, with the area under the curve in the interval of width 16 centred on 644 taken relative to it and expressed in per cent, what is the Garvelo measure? 119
